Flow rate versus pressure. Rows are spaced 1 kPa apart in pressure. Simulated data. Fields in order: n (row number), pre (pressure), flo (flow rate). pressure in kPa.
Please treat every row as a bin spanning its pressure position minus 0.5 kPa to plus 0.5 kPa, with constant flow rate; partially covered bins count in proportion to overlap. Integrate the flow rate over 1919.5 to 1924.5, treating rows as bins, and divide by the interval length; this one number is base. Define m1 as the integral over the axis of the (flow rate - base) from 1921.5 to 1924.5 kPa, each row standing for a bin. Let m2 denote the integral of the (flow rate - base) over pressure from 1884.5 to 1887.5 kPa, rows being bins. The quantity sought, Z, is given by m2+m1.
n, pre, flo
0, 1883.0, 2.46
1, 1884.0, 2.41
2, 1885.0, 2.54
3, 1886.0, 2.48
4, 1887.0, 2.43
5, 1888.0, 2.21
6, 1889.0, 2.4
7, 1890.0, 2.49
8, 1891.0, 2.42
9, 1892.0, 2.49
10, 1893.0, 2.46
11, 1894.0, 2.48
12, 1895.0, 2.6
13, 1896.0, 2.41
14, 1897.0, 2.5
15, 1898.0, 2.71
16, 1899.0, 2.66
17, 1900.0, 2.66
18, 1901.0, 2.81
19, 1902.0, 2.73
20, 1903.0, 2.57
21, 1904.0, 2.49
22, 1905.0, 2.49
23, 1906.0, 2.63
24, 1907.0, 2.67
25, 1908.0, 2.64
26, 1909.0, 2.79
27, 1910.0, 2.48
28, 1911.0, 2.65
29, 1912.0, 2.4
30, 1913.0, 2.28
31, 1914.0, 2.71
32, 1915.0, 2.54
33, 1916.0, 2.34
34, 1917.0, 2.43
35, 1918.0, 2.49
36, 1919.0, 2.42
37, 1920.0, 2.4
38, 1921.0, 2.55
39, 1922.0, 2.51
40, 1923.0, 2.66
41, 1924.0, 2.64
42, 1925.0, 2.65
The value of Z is -0.1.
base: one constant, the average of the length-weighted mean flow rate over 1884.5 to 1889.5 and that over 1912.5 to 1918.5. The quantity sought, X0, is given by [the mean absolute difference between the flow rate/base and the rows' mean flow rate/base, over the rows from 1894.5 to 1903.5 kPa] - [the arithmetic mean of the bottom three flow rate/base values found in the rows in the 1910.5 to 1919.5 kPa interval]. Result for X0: -0.92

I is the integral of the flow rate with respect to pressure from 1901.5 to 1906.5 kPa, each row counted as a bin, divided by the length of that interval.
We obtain 2.58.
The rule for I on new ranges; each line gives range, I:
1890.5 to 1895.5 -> 2.49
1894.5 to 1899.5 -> 2.58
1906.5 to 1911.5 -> 2.65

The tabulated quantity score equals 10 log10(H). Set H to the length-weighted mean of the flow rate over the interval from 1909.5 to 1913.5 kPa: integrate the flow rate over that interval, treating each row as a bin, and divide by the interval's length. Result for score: 3.90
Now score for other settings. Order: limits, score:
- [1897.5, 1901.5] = 4.33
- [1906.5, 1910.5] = 4.22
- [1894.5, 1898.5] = 4.07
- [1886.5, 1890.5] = 3.77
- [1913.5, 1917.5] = 3.99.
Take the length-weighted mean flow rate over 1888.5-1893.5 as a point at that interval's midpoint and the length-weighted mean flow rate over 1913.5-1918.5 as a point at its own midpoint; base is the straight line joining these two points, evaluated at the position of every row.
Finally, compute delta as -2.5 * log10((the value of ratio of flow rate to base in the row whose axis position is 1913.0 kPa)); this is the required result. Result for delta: 0.10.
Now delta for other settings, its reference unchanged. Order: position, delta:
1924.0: -0.05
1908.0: -0.07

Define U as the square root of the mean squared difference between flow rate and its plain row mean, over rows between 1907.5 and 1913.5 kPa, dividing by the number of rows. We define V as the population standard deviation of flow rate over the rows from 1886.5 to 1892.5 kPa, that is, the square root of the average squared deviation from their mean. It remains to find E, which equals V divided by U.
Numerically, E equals 0.6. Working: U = 0.1710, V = 0.094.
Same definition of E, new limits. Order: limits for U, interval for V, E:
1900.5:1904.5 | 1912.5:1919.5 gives 1.0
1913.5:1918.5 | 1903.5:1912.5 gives 0.9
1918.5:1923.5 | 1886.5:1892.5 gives 1.0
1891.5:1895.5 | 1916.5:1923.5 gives 1.5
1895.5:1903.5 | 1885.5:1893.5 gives 0.7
